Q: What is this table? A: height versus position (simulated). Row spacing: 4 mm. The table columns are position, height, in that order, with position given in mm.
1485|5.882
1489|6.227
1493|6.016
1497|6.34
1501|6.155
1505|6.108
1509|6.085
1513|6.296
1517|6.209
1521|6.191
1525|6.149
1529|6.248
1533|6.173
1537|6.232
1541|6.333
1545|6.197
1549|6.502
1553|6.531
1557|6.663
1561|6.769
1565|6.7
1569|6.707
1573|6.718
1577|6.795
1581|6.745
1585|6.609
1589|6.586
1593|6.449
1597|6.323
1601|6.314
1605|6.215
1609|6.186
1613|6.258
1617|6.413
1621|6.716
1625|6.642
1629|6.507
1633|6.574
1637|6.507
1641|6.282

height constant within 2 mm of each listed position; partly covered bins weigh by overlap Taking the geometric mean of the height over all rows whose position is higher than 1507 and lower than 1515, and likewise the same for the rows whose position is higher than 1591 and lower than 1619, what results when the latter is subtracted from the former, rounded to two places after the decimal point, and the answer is -0.12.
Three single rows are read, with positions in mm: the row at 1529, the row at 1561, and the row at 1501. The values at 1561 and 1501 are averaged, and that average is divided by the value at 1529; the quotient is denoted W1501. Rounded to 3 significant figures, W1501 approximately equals 1.03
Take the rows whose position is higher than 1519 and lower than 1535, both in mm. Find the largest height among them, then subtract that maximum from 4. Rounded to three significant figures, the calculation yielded -2.25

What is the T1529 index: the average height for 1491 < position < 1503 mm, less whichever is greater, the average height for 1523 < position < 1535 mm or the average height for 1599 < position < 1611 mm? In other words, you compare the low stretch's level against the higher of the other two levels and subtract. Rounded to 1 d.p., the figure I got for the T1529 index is -0.1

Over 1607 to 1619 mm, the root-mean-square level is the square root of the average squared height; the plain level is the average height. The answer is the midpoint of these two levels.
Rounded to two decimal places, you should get 6.29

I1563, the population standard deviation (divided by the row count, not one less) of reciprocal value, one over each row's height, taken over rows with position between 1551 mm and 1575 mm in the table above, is 0.0017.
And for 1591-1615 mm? 0.0022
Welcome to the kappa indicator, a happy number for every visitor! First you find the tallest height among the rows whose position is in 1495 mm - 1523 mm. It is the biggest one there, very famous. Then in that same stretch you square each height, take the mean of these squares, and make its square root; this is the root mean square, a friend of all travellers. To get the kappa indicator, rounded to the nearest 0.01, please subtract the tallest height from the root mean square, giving -0.14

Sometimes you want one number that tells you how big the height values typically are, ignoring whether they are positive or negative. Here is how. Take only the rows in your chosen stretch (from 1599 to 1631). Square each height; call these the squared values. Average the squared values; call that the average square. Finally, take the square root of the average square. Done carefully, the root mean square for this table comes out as 6.41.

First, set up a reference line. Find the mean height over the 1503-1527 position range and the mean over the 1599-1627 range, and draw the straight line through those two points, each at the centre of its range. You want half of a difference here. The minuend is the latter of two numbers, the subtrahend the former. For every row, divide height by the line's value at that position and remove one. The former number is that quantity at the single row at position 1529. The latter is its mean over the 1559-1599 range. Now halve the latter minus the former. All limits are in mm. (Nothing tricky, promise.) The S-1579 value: 0.022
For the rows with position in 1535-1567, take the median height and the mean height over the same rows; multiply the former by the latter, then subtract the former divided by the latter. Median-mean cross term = 41.3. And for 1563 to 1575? 44.0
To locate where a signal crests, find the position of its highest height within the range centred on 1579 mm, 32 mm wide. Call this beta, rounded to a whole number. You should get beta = 1577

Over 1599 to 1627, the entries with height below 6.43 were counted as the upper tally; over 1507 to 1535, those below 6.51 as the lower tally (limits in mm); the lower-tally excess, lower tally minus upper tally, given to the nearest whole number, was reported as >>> 2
